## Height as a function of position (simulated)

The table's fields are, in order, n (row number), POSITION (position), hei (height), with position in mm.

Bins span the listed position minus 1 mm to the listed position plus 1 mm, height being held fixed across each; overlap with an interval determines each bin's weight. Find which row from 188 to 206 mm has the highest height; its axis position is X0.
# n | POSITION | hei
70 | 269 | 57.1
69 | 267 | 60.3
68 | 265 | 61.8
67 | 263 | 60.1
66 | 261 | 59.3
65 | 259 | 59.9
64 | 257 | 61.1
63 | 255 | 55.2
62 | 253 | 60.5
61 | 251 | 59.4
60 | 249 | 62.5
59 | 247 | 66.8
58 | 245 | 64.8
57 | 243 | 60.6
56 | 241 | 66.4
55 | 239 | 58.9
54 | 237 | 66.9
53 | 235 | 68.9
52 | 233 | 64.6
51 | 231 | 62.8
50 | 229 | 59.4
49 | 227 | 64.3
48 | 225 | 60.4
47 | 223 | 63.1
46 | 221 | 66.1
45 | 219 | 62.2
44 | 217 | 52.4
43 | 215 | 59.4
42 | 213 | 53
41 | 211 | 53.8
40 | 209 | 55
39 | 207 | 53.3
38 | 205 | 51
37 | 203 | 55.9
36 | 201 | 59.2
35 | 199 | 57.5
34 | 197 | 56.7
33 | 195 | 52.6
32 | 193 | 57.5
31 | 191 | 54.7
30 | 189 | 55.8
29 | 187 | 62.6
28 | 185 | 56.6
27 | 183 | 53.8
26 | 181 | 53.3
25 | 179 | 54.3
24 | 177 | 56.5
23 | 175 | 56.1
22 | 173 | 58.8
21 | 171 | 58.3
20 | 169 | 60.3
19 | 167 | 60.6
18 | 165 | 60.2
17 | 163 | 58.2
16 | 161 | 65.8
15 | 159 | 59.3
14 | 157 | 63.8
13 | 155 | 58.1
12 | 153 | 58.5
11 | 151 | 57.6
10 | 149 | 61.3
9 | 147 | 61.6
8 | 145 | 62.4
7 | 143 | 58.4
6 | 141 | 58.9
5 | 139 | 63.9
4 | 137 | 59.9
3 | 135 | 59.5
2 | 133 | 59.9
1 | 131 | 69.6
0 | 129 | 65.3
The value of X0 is 201 mm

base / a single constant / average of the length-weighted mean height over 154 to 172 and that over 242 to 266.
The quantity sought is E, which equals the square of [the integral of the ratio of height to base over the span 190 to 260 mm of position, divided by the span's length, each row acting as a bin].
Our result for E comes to 0.96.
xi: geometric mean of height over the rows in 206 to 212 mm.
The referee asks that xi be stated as 54.0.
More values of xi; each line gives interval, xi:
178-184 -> 53.8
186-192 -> 57.6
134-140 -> 61.1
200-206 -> 55.3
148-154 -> 59.1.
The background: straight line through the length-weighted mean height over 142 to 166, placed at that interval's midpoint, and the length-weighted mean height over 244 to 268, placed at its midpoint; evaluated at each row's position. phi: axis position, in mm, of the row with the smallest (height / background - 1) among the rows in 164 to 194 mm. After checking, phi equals 181 mm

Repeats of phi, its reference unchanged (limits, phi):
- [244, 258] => 255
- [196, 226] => 205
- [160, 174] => 163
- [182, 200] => 195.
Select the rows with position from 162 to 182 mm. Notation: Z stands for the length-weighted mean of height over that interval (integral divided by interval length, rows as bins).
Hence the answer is 58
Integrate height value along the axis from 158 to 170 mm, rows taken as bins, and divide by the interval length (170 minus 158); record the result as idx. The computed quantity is 61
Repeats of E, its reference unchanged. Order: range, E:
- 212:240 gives 1.03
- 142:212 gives 0.90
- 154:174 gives 0.99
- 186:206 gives 0.86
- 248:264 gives 0.97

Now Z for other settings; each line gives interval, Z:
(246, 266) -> 61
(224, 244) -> 63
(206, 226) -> 58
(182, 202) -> 57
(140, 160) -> 60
